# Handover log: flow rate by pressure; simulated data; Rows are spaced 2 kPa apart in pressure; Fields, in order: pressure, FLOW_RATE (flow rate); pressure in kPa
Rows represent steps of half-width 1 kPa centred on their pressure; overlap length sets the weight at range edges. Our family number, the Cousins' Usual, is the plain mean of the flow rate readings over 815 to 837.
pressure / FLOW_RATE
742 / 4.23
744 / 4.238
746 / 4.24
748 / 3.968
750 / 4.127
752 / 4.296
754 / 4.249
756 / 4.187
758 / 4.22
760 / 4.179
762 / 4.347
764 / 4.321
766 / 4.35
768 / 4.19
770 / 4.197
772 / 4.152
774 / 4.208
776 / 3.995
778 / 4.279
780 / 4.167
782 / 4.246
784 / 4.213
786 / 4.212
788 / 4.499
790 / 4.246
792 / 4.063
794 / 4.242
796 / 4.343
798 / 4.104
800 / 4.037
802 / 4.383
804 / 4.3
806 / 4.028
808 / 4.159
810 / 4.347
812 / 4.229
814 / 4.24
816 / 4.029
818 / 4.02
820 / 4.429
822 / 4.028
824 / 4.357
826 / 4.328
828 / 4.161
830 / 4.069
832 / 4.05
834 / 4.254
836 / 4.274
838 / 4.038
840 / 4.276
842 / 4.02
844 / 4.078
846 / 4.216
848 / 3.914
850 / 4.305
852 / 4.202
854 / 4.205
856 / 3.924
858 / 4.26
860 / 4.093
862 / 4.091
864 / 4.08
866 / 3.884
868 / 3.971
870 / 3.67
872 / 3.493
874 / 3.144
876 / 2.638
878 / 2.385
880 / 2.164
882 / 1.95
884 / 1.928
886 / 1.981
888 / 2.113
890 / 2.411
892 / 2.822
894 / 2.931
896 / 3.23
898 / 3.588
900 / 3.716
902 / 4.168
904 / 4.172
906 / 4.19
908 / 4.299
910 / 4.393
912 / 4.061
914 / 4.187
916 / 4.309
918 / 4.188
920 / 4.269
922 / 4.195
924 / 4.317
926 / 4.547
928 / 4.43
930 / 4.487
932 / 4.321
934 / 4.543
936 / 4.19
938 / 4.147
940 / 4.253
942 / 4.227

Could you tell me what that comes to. 4.18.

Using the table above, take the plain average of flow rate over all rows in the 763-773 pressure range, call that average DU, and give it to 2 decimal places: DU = 4.24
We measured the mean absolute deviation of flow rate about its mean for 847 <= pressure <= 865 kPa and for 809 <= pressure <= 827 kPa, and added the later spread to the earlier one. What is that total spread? 0.24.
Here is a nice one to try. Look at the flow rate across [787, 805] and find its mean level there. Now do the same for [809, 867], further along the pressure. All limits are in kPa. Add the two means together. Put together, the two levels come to 8.40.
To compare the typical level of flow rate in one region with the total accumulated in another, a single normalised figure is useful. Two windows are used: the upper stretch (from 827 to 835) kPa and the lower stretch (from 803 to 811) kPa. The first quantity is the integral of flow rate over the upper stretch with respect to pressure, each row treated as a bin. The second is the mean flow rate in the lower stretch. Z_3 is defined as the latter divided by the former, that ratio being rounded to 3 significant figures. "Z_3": 0.127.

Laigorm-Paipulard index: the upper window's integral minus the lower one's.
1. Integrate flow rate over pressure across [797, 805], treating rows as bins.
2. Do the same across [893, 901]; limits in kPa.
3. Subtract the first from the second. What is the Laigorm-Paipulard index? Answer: -6.7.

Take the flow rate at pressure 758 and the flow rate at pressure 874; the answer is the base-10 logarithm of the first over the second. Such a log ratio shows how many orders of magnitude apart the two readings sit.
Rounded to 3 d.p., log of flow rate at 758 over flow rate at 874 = 0.128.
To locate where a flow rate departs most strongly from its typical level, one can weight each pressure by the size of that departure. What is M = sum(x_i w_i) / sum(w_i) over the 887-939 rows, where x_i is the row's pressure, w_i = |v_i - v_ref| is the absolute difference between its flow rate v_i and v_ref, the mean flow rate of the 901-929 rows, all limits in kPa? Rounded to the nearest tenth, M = 898.1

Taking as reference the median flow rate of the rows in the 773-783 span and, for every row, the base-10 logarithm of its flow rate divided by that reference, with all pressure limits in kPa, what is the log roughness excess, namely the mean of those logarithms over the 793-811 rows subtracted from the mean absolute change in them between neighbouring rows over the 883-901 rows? 0.035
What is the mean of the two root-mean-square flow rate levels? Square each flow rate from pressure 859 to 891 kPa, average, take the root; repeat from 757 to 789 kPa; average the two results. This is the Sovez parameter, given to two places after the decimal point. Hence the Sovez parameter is 3.68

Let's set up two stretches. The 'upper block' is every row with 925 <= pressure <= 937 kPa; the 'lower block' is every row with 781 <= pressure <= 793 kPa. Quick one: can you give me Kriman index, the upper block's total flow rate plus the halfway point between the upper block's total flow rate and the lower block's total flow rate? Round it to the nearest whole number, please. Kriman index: 53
